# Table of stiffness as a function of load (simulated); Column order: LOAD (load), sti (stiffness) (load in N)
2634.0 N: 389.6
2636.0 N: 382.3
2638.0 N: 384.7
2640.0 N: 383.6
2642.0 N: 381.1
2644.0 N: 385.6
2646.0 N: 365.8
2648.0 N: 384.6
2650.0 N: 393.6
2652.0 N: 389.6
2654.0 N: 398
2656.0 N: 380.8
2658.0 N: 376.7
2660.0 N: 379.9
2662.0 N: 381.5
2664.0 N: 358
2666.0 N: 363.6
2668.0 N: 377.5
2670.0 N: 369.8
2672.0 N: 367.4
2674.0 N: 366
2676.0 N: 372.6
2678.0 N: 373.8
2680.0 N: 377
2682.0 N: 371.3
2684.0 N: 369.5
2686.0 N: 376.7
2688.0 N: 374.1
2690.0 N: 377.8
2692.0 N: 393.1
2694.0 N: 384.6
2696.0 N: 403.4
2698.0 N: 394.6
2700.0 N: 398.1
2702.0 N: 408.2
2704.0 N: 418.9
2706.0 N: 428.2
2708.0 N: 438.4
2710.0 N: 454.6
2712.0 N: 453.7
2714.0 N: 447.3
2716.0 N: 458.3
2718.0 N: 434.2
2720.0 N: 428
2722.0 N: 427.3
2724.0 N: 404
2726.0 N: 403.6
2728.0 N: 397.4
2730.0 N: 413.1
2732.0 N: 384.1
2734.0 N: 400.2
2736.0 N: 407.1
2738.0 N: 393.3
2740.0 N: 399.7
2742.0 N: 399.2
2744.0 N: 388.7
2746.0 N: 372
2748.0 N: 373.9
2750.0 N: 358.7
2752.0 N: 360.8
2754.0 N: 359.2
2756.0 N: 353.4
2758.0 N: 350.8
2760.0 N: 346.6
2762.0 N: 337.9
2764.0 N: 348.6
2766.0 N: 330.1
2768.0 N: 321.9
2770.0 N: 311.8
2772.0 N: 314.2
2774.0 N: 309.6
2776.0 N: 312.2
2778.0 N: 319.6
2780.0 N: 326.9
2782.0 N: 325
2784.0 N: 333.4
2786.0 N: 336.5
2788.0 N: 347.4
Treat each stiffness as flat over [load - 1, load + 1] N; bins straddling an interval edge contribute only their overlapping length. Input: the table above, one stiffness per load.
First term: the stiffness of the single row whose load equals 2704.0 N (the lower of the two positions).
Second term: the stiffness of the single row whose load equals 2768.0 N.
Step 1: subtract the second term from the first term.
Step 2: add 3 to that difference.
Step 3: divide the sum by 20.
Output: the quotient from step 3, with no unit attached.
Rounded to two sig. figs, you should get 5.0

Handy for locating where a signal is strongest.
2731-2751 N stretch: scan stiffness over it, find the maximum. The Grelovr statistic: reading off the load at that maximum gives 2736.0 N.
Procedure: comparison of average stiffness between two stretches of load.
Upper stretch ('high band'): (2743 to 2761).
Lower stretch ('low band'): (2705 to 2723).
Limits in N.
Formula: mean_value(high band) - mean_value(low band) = -78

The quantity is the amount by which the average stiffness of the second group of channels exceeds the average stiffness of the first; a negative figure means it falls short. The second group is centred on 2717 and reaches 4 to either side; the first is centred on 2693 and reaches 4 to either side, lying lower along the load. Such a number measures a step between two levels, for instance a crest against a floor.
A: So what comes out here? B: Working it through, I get 52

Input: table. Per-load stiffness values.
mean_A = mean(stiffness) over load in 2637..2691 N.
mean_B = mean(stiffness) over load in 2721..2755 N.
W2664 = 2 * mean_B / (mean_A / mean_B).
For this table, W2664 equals 810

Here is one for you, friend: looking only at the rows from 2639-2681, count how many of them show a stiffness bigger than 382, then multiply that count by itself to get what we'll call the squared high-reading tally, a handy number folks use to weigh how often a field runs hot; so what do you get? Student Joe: 36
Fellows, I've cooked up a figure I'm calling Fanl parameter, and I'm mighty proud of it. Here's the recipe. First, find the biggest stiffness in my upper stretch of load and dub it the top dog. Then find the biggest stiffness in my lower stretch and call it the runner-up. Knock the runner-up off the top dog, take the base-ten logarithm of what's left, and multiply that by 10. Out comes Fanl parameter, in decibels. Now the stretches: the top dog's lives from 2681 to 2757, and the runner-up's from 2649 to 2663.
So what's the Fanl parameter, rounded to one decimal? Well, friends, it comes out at 17.8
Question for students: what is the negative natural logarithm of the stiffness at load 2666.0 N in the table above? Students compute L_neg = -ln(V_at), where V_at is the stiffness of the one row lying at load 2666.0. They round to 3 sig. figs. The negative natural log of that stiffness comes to -5.90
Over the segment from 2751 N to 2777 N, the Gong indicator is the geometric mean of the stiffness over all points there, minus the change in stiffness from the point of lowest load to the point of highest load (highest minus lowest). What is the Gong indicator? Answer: 383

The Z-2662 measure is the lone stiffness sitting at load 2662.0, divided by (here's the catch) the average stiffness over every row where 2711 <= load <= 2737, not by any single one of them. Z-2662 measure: 0.91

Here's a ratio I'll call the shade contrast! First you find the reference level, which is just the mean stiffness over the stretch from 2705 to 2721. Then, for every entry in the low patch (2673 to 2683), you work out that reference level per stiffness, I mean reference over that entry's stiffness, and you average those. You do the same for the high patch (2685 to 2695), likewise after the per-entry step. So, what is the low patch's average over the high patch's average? 1.02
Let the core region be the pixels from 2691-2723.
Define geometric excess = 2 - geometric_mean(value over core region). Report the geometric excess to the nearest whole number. -421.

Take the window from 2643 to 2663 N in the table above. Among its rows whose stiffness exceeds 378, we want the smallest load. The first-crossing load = 2644.0 N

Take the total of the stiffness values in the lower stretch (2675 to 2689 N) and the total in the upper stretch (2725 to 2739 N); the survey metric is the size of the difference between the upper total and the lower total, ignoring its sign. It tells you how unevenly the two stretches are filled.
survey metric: 184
